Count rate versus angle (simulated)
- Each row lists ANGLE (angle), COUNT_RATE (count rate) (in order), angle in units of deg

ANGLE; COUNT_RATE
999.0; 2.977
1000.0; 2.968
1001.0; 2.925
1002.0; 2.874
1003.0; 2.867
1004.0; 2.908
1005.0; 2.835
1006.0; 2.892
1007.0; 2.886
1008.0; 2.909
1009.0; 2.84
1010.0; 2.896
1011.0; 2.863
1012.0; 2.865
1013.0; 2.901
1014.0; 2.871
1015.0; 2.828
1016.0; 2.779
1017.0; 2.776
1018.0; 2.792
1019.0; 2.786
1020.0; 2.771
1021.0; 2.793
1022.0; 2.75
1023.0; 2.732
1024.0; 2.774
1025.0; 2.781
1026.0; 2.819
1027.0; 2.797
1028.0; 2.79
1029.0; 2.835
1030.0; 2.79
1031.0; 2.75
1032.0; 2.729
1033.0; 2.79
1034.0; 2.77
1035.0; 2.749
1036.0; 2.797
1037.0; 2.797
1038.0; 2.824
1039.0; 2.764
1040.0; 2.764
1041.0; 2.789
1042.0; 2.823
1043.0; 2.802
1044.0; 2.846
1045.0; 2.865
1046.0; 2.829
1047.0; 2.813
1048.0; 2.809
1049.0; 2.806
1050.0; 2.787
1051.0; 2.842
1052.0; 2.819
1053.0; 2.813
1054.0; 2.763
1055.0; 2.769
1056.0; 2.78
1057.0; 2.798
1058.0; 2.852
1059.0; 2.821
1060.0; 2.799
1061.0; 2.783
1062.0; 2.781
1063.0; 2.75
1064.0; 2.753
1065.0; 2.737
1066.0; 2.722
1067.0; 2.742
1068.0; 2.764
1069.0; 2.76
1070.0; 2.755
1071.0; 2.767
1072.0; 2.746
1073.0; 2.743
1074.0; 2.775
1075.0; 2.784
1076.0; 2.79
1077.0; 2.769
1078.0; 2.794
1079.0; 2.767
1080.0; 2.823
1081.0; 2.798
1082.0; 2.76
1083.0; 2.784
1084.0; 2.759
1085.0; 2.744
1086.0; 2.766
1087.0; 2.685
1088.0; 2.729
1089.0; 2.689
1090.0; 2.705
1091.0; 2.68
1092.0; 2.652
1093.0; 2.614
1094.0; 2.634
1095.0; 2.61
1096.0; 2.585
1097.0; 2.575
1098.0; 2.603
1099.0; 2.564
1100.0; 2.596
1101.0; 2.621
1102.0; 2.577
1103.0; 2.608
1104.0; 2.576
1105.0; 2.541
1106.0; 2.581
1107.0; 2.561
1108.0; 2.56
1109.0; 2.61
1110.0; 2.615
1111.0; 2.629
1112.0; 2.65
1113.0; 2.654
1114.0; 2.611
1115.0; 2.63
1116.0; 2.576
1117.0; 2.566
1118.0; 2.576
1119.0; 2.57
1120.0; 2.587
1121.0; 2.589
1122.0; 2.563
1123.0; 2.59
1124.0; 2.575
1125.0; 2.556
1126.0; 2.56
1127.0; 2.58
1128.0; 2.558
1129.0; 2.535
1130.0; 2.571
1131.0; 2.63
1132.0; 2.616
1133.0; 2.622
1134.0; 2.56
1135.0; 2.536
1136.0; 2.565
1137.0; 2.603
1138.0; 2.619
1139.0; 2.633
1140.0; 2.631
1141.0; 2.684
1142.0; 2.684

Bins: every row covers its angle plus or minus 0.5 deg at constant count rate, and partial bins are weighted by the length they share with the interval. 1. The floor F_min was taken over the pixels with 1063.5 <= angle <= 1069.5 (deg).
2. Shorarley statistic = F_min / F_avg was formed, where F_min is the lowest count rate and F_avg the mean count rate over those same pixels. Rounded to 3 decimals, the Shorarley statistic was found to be 0.991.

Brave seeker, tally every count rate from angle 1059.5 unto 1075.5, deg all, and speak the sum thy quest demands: 44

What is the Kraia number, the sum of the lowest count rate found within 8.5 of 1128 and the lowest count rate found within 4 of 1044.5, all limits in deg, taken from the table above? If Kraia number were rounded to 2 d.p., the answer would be 5.32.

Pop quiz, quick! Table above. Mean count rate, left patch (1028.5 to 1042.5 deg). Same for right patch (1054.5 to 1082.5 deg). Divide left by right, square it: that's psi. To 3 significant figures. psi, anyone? 1.01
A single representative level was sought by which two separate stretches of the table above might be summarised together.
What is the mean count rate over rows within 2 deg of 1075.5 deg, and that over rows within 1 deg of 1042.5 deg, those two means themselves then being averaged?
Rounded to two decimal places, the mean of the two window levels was 2.80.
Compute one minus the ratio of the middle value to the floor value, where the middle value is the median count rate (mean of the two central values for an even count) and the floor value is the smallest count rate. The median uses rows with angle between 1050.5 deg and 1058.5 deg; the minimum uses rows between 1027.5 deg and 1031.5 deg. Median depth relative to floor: -0.02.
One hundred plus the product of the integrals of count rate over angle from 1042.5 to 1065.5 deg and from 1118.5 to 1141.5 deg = 3935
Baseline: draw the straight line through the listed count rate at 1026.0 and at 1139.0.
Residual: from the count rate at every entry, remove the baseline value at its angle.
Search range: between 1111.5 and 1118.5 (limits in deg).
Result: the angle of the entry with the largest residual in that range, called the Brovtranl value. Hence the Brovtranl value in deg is 1113.0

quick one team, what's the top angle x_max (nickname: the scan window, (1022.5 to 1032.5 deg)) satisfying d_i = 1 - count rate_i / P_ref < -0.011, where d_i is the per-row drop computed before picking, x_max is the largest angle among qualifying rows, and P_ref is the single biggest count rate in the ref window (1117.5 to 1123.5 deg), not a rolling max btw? 1032.0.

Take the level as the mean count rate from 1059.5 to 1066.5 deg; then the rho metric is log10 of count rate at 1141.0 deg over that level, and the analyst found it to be -0.012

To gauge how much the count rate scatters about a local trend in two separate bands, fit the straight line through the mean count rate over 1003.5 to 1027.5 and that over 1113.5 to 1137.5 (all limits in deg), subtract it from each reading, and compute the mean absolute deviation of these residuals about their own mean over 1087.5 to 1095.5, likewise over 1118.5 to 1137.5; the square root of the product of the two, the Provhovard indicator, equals 0.027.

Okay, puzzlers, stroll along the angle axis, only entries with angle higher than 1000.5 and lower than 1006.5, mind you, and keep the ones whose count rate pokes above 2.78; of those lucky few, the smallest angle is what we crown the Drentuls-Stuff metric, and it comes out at 1001.0 deg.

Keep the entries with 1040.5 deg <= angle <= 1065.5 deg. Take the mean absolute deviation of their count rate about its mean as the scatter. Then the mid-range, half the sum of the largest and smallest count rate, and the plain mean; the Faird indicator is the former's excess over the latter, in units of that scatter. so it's 0.0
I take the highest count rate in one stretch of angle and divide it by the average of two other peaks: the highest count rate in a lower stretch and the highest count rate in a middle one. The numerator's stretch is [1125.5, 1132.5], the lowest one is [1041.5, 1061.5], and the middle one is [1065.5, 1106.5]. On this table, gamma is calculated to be 0.925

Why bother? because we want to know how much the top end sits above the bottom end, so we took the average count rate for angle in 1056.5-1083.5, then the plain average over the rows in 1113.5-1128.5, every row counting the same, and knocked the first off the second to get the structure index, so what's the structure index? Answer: -0.20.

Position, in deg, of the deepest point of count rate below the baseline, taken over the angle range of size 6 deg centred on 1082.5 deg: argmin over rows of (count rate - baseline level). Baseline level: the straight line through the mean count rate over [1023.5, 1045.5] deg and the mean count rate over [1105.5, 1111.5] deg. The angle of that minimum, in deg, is 1085.0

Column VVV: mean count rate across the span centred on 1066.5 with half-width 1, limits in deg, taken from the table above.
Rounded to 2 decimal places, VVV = 2.73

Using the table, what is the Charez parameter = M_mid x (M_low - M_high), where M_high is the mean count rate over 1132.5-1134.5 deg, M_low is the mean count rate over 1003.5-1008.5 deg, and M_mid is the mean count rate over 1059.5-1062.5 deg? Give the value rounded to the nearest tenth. 0.8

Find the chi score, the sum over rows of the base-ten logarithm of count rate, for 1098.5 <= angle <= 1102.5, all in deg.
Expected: 1.7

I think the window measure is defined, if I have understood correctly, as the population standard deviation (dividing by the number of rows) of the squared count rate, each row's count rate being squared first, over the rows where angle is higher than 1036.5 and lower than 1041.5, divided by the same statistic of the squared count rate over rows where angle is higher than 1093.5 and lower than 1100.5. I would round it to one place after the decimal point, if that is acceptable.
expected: 1.1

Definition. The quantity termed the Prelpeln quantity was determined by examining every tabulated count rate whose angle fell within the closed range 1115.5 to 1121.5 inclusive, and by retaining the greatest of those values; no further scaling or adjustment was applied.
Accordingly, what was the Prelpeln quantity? 2.589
